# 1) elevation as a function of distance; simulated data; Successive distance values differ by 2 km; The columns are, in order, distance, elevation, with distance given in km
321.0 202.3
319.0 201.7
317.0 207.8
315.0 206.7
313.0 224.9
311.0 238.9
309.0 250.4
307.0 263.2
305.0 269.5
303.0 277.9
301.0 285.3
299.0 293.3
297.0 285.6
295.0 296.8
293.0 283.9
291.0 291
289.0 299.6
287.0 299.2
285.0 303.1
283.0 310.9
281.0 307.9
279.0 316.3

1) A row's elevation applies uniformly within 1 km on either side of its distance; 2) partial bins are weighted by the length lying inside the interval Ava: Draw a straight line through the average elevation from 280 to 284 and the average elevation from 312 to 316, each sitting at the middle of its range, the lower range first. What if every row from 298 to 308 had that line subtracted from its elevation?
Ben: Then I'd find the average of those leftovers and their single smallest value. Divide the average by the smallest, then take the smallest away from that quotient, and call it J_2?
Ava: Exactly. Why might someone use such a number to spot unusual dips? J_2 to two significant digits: -26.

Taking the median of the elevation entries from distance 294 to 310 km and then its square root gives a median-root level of 16.8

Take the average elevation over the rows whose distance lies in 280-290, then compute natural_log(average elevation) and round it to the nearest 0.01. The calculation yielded 5.72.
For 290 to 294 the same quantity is 5.66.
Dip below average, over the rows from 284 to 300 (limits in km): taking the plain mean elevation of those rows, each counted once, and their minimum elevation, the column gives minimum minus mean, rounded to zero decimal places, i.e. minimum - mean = -10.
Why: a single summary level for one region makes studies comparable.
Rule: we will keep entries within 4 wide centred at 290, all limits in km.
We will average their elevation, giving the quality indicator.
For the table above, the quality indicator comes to 295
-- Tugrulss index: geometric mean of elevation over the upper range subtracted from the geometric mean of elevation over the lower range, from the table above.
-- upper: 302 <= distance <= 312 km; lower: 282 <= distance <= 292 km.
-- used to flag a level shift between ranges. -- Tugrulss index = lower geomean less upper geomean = 41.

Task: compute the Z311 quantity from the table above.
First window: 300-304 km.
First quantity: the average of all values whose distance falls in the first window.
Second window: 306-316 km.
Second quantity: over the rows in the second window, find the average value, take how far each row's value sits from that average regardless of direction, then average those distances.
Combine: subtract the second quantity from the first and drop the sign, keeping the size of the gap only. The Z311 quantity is 265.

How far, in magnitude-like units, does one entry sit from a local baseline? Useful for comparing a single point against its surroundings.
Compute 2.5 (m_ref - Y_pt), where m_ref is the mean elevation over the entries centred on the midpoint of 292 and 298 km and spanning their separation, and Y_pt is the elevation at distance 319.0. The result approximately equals 218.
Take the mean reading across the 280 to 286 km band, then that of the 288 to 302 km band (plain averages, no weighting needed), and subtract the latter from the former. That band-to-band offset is 17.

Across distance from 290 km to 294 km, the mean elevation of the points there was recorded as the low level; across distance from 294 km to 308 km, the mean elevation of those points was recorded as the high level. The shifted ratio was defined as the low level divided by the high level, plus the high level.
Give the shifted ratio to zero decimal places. 283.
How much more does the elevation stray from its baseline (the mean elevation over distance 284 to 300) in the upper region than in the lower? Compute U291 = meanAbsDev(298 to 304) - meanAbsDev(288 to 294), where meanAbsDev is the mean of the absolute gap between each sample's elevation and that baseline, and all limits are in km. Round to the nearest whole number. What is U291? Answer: 2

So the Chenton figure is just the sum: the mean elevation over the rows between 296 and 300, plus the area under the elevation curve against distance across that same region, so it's 1447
